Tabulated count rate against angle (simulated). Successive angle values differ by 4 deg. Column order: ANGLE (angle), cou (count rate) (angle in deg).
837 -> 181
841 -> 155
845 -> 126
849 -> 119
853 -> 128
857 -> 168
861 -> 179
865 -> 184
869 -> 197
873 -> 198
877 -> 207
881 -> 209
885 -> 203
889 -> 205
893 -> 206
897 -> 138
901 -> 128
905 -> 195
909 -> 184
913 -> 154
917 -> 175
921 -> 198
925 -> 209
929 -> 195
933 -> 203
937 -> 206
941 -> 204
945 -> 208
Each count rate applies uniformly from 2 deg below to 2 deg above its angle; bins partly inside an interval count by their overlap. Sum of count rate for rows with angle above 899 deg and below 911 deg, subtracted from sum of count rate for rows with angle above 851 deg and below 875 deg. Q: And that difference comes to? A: 547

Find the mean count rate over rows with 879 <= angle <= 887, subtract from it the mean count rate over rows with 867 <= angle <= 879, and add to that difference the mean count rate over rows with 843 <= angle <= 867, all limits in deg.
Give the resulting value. 156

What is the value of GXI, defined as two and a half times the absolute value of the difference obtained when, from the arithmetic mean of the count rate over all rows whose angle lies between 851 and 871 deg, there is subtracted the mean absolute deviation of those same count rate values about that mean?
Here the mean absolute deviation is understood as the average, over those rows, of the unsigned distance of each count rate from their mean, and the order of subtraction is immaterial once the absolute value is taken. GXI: 382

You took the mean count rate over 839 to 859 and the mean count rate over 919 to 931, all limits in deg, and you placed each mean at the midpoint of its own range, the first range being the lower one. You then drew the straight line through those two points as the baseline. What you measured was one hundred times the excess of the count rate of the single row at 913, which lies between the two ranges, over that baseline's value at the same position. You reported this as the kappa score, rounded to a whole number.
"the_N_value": -3696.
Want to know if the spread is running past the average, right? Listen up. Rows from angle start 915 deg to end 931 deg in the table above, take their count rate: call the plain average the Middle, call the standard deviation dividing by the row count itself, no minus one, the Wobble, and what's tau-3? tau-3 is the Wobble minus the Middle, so -182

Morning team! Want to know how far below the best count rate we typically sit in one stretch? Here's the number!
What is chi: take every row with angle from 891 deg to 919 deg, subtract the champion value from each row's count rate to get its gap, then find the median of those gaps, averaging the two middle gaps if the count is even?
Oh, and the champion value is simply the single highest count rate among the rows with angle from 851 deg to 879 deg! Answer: -32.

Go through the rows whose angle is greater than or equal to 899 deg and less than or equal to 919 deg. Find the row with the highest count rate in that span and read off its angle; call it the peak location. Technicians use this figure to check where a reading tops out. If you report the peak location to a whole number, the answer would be 905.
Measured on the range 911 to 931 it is 925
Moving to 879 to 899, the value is 881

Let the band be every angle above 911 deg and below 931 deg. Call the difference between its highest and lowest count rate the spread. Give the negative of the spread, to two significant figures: -55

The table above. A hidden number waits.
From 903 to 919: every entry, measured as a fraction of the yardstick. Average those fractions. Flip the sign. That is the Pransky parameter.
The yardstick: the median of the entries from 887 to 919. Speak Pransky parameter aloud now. -0.99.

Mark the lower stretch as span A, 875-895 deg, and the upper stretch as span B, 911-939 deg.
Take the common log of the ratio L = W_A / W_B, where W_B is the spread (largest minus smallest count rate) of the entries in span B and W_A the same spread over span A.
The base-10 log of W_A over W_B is -0.96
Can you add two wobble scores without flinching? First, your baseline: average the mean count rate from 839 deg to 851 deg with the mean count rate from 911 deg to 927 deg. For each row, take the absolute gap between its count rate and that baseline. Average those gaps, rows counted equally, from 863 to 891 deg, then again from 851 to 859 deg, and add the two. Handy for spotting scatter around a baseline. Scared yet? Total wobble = 62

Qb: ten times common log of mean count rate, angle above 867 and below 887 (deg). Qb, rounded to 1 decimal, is 23.1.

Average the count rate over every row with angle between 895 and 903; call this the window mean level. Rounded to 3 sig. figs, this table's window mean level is 133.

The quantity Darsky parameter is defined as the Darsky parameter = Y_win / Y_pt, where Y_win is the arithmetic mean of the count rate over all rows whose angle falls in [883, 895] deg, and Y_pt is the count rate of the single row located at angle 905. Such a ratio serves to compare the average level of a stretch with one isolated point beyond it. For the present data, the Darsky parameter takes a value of 1.05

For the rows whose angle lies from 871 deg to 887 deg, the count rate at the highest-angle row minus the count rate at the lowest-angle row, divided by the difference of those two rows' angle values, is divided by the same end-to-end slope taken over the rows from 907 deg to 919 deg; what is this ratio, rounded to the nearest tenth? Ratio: -0.4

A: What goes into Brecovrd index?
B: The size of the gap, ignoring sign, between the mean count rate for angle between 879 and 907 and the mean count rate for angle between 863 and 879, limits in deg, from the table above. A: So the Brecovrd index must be 13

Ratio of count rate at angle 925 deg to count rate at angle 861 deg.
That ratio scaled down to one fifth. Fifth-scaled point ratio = 0.234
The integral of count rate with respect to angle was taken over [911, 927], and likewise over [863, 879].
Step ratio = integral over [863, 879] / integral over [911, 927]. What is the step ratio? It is 1.07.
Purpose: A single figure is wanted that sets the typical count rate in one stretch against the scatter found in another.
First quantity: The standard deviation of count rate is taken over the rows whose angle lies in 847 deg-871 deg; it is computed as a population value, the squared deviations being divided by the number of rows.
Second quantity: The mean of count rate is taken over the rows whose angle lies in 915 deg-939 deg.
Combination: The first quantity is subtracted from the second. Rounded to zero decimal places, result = 169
